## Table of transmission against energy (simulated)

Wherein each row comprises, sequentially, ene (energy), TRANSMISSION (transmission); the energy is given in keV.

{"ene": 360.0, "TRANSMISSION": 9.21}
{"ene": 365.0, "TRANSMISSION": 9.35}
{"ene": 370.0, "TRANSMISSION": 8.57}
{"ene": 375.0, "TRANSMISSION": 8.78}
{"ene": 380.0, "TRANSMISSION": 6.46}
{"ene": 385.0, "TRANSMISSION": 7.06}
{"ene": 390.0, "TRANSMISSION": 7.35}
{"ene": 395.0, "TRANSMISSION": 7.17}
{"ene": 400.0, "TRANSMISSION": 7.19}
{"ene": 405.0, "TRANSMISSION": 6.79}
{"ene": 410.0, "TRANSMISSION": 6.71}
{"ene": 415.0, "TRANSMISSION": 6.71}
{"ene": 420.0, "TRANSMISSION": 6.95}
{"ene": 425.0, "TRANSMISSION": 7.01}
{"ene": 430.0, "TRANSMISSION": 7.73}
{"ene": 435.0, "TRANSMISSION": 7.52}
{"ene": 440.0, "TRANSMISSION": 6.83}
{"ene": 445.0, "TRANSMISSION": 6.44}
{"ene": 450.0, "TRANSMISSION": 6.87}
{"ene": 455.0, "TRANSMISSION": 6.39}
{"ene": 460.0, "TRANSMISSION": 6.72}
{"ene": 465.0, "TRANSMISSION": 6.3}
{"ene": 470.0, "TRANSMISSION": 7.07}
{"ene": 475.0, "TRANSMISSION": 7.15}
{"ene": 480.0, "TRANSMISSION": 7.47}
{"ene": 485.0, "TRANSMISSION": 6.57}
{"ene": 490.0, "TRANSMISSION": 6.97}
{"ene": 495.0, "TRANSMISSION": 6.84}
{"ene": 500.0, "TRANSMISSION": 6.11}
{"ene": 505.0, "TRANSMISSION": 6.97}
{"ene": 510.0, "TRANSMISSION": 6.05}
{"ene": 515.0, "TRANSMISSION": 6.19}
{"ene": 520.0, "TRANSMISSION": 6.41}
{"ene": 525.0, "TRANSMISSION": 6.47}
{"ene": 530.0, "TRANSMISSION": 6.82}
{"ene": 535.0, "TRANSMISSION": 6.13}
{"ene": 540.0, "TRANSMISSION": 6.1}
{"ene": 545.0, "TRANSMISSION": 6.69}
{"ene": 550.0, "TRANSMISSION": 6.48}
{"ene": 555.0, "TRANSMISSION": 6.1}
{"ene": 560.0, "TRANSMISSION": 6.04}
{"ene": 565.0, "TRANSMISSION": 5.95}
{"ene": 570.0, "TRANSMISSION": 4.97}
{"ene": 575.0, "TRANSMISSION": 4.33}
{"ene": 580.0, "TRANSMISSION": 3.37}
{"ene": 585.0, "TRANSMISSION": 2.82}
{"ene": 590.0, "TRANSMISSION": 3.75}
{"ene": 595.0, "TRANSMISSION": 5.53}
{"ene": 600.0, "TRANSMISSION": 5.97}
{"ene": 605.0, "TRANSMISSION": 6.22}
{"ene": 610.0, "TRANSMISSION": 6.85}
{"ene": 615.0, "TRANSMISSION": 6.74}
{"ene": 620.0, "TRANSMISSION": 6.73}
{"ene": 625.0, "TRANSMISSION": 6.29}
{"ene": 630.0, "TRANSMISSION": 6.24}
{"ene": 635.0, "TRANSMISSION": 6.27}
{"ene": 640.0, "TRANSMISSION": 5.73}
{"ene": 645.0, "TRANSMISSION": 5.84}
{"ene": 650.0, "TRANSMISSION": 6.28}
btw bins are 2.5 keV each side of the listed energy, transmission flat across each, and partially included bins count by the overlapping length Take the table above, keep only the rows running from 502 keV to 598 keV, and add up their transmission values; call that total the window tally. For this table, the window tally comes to 107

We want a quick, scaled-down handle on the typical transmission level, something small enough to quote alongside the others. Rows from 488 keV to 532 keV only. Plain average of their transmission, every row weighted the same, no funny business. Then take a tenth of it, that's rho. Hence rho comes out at 0.65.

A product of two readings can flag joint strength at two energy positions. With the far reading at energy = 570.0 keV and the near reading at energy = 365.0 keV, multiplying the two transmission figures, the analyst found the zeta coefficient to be 46.5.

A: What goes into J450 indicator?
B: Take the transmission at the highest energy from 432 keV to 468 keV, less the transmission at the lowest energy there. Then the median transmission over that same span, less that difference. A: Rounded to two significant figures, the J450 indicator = 7.9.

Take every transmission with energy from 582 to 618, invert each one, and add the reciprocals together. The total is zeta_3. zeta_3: 1.4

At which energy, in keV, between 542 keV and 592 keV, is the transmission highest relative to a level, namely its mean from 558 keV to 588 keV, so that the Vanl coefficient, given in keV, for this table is 545.0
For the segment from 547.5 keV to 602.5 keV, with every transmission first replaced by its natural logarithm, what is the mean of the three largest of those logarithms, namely 1.83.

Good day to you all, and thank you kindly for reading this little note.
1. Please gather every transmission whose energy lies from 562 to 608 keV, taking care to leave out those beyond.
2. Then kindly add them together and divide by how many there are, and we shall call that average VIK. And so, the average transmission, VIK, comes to 4.8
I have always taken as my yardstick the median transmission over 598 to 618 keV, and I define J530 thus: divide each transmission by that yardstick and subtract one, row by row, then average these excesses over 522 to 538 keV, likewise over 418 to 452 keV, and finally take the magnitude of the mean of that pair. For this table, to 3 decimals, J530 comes 0.043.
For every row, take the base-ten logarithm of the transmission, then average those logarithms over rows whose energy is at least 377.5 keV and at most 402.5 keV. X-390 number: 0.85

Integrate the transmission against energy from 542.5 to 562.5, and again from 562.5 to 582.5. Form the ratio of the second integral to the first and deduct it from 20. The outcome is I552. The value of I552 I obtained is 19.26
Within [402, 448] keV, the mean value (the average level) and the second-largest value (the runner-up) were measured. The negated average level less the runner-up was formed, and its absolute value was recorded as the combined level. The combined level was 14.5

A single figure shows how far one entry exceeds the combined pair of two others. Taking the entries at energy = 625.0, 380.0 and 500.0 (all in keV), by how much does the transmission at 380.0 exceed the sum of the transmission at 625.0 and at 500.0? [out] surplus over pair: -5.9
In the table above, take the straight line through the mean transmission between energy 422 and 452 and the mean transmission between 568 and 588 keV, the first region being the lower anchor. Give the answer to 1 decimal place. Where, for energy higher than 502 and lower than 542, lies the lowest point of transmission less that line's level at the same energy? 510.0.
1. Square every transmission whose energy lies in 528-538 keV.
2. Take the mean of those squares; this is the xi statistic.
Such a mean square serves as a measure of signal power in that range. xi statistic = 42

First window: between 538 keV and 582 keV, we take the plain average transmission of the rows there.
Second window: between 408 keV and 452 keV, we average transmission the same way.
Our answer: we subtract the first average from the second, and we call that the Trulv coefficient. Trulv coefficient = 1.4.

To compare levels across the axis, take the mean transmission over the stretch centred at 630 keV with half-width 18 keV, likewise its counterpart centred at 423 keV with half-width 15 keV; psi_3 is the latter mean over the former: 1.13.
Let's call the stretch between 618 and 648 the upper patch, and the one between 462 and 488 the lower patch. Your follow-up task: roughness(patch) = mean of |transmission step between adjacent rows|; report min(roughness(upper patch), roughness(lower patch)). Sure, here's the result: 0.23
